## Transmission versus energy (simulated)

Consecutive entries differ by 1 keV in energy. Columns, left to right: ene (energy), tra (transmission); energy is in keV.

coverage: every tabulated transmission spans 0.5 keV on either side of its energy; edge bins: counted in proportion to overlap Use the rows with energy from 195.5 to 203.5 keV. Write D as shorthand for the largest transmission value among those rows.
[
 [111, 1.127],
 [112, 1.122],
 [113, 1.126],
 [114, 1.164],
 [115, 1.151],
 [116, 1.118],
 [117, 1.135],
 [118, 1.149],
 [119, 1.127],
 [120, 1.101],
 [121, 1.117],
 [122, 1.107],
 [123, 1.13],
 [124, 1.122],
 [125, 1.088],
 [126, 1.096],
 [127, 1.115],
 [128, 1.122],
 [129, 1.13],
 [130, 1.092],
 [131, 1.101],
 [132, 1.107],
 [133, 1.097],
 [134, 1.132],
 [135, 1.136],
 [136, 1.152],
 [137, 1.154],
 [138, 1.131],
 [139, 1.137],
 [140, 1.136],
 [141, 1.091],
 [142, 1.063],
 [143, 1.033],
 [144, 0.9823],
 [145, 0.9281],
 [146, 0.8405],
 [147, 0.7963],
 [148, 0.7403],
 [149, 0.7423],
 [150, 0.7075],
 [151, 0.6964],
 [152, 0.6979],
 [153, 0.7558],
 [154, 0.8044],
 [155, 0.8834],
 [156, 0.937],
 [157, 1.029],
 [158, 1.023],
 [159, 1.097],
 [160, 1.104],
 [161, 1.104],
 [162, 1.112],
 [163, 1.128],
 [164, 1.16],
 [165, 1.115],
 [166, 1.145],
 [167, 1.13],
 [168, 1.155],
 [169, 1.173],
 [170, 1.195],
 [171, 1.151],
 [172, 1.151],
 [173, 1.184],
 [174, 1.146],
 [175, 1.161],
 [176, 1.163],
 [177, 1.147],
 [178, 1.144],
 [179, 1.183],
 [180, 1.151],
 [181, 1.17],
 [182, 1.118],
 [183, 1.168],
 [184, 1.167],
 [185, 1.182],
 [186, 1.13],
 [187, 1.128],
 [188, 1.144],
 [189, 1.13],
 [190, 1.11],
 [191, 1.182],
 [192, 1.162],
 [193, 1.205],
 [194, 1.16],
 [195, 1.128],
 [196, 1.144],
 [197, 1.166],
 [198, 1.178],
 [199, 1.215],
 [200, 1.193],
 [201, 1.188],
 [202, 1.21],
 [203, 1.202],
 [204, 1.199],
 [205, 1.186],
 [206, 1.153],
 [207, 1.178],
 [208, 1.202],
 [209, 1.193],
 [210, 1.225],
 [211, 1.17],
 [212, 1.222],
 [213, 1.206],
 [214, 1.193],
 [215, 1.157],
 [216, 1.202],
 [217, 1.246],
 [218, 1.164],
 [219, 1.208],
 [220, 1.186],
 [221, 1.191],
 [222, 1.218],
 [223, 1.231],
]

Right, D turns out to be 1.215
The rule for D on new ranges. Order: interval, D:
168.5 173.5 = 1.195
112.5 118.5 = 1.164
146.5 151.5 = 0.7963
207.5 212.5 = 1.225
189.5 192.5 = 1.182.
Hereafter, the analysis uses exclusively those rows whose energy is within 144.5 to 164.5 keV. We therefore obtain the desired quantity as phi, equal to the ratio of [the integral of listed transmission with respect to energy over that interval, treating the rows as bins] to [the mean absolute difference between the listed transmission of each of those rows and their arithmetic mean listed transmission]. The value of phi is 124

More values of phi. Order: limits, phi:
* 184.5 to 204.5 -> 846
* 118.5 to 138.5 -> 1419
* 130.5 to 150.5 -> 151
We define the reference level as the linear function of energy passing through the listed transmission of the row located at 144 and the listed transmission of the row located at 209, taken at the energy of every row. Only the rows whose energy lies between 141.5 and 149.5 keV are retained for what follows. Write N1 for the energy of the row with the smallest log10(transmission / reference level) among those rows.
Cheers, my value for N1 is 149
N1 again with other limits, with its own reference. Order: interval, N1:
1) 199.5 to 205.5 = 205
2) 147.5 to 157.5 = 152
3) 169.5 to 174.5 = 174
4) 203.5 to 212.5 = 206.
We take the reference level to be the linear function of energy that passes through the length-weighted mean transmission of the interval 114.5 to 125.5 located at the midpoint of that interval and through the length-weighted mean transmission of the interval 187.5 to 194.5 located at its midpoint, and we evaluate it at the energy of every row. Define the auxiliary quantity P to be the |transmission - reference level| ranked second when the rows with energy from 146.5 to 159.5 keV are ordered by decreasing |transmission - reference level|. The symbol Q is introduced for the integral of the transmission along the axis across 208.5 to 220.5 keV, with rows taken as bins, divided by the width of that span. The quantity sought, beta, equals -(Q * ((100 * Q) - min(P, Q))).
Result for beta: -143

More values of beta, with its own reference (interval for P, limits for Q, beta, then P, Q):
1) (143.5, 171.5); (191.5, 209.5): -139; 0.44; 1.18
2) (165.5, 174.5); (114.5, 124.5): -127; 0.04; 1.13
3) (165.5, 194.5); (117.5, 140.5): -126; 0.05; 1.12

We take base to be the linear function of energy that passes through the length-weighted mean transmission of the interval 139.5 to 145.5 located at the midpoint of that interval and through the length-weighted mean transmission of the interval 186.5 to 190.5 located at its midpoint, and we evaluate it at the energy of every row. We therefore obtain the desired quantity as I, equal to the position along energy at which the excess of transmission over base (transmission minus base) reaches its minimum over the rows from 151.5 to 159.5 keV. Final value 152 keV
